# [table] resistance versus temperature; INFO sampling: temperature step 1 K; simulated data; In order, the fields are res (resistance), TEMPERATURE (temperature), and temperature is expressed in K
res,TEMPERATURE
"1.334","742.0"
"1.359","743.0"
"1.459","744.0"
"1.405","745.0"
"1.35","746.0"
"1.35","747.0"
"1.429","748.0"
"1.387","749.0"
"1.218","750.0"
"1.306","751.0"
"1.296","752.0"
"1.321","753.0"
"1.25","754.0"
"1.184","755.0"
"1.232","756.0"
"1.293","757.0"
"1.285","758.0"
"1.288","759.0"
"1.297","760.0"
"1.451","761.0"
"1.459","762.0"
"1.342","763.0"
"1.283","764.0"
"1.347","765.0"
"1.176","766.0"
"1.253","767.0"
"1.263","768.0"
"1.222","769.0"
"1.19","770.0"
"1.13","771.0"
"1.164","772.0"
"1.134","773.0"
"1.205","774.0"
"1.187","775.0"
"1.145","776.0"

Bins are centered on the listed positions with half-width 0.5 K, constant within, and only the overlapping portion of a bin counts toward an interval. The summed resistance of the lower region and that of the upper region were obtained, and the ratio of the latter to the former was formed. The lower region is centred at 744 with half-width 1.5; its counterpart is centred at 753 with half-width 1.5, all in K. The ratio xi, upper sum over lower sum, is 0.92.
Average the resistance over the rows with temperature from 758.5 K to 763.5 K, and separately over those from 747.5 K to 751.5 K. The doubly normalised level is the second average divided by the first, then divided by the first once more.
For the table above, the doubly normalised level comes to 0.71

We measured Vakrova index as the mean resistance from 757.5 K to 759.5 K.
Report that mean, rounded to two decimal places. 1.29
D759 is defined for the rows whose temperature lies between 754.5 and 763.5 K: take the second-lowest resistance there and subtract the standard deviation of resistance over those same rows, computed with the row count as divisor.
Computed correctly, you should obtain 1.15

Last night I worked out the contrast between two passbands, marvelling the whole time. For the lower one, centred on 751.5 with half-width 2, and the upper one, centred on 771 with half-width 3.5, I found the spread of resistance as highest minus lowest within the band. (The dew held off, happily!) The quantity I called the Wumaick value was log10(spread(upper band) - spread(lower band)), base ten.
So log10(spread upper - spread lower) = -1.52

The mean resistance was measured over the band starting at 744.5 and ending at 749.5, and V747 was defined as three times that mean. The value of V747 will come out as 4.15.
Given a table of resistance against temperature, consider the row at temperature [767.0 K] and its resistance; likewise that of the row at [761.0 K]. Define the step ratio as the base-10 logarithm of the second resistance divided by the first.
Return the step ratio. 0.064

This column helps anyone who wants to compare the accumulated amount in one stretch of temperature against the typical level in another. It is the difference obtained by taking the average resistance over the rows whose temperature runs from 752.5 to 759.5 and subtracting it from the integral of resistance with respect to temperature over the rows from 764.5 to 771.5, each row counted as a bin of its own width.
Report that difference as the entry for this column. 7.3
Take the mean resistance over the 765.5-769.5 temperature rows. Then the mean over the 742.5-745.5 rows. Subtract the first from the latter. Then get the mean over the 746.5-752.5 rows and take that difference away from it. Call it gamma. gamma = 1.15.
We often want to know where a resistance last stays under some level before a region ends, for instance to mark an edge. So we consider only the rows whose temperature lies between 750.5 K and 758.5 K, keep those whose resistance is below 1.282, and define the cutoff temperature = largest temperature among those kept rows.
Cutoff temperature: 756.0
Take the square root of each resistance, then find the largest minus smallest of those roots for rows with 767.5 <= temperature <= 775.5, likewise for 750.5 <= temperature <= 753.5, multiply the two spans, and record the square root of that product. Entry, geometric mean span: 0.026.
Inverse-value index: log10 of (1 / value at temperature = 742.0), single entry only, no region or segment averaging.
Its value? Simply -0.13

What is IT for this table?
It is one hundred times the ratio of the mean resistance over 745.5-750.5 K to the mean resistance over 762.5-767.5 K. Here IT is 105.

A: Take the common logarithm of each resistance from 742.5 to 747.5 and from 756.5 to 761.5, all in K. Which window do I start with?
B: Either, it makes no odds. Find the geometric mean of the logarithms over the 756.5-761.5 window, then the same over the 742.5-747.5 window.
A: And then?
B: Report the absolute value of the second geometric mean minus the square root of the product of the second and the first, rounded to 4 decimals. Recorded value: 0.0109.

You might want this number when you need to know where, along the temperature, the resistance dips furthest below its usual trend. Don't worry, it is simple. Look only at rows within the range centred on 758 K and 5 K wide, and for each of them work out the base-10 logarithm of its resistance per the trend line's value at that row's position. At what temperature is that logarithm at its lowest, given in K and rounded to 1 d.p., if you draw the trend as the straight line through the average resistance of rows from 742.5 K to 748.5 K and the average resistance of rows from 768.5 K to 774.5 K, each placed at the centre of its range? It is 756.0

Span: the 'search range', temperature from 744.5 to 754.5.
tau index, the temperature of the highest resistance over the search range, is 748.0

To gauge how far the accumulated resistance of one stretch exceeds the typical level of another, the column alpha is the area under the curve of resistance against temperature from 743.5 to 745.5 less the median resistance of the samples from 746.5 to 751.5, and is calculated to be 2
